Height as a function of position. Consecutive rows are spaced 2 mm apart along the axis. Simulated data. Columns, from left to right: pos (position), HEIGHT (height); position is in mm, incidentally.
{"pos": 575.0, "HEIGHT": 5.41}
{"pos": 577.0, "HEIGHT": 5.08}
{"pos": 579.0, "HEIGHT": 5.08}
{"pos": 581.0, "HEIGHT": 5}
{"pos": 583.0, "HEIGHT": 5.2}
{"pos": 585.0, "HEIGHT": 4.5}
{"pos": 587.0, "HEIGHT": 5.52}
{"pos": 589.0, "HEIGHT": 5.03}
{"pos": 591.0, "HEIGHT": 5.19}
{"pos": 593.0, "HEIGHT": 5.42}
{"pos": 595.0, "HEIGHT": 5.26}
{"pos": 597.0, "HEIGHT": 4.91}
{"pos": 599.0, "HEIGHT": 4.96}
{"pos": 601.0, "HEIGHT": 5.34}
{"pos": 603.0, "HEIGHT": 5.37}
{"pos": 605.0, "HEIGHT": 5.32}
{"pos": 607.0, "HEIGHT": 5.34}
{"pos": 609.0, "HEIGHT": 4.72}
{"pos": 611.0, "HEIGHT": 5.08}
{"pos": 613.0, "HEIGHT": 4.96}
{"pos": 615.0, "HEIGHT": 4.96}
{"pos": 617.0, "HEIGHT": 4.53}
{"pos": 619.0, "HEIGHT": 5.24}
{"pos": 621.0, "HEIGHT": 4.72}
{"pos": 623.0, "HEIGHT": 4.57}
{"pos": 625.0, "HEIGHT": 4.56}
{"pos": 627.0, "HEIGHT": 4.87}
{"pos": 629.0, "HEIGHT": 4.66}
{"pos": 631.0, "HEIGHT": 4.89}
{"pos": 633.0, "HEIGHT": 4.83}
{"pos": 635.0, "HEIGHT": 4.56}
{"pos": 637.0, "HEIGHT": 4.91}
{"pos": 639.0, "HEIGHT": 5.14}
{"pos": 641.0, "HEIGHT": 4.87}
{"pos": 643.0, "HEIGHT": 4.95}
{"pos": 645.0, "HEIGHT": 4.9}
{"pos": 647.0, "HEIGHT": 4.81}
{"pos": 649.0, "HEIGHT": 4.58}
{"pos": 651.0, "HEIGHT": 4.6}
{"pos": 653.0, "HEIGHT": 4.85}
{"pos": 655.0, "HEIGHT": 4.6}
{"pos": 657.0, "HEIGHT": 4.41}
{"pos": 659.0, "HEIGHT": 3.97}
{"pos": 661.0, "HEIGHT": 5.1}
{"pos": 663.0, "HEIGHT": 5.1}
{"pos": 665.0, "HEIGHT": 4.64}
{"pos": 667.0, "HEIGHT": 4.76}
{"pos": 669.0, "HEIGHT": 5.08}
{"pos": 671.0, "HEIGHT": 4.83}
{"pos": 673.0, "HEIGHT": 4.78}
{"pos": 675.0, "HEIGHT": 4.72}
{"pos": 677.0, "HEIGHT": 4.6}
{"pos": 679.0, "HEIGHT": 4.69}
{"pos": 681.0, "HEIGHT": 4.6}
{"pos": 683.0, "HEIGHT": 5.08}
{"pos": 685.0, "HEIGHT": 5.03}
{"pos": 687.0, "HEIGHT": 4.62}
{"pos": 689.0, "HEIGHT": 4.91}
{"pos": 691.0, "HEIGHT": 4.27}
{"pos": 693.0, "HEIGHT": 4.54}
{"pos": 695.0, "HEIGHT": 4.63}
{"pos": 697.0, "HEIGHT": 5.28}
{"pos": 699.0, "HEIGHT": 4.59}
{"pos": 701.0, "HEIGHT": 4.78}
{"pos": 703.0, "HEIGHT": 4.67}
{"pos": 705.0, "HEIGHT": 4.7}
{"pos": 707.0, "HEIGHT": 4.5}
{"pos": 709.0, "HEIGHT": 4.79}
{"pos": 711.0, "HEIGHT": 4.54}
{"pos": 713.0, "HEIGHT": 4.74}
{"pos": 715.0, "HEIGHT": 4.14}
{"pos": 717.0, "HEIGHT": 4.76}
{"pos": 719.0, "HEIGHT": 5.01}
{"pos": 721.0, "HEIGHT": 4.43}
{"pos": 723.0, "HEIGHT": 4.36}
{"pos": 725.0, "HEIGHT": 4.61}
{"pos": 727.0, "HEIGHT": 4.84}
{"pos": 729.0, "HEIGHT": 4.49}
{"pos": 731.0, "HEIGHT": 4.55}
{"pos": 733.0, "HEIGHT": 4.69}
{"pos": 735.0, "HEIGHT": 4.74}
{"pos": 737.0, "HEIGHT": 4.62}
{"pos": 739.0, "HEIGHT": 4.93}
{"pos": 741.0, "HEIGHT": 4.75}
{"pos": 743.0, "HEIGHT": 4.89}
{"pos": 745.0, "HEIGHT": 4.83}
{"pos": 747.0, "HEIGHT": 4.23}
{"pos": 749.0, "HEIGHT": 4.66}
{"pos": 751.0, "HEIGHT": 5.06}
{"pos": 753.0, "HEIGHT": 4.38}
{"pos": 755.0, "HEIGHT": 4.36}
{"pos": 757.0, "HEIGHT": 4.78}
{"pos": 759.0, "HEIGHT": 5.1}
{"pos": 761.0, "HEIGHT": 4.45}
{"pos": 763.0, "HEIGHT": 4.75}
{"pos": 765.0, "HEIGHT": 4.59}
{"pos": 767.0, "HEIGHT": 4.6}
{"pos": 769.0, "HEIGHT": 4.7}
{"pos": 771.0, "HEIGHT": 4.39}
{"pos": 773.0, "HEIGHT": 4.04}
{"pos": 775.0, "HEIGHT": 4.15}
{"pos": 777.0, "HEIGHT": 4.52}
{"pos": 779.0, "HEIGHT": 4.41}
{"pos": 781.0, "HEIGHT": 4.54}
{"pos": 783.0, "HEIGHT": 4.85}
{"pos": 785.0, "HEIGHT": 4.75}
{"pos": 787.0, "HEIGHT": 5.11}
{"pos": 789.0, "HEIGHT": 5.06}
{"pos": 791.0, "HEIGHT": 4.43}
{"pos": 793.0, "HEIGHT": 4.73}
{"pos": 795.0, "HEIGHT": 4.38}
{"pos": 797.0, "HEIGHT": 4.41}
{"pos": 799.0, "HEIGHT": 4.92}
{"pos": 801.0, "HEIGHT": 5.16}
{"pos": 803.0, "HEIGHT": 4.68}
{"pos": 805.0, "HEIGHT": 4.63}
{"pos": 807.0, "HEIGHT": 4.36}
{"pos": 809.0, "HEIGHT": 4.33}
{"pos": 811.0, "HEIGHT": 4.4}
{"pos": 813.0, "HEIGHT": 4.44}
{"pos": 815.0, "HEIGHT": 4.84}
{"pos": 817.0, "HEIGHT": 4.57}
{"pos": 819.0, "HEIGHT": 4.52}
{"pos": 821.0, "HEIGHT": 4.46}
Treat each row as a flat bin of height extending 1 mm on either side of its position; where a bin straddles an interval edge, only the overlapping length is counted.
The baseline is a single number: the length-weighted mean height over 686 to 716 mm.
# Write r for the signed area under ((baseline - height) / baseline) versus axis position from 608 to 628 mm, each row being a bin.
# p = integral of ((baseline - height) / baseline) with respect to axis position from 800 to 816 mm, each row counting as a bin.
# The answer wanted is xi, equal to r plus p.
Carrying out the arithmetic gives -0.61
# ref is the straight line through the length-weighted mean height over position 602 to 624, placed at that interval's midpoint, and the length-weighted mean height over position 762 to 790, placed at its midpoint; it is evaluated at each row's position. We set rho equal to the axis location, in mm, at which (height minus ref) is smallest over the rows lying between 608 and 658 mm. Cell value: 657.0 mm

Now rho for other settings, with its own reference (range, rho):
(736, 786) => 773.0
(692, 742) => 715.0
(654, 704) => 659.0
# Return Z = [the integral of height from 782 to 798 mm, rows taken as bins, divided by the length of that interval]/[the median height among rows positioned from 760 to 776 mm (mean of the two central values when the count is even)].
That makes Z 1.04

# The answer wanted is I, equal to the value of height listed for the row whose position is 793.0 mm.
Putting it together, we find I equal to 4.73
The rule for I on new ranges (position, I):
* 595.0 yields 5.26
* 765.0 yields 4.59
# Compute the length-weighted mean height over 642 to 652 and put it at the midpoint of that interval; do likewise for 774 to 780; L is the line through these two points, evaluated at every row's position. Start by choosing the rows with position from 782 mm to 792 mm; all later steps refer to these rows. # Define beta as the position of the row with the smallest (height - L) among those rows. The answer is 791.0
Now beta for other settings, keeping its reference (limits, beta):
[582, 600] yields 585.0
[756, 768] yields 761.0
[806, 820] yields 809.0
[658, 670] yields 659.0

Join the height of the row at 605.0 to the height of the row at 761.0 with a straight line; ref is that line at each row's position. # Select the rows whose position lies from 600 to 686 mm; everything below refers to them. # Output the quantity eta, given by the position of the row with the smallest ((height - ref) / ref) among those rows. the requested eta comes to 659.0 mm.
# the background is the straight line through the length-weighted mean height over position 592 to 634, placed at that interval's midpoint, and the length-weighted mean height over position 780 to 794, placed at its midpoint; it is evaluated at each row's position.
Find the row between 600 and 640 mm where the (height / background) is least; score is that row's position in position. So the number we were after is 617.0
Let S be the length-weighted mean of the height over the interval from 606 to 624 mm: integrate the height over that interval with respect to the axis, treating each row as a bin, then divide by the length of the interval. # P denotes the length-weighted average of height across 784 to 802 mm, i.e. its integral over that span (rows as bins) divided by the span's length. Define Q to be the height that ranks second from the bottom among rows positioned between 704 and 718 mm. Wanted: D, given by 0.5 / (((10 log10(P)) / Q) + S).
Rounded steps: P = 4.77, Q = 4.5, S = 4.90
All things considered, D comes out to 0.0780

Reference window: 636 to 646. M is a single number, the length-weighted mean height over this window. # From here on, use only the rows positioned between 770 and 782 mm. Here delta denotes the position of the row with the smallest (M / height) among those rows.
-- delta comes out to 781.0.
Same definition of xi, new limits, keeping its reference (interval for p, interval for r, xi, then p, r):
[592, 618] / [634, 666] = -3.19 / -2.48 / -0.7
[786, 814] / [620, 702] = -1.87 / 0.01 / -1.9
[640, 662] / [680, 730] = -0.55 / -0.23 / -0.3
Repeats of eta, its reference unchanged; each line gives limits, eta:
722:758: 747.0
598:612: 609.0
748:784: 773.0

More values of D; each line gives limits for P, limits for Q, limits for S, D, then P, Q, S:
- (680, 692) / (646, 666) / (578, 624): 0.0759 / 4.75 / 4.41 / 5.05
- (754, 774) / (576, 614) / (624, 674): 0.0810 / 4.58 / 4.72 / 4.77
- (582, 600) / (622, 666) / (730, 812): 0.0801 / 5.11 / 4.41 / 4.63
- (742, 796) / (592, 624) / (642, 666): 0.0811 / 4.62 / 4.57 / 4.71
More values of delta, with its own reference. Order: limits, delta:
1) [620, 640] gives 639.0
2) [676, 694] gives 683.0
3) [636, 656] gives 639.0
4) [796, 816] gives 801.0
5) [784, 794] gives 787.0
